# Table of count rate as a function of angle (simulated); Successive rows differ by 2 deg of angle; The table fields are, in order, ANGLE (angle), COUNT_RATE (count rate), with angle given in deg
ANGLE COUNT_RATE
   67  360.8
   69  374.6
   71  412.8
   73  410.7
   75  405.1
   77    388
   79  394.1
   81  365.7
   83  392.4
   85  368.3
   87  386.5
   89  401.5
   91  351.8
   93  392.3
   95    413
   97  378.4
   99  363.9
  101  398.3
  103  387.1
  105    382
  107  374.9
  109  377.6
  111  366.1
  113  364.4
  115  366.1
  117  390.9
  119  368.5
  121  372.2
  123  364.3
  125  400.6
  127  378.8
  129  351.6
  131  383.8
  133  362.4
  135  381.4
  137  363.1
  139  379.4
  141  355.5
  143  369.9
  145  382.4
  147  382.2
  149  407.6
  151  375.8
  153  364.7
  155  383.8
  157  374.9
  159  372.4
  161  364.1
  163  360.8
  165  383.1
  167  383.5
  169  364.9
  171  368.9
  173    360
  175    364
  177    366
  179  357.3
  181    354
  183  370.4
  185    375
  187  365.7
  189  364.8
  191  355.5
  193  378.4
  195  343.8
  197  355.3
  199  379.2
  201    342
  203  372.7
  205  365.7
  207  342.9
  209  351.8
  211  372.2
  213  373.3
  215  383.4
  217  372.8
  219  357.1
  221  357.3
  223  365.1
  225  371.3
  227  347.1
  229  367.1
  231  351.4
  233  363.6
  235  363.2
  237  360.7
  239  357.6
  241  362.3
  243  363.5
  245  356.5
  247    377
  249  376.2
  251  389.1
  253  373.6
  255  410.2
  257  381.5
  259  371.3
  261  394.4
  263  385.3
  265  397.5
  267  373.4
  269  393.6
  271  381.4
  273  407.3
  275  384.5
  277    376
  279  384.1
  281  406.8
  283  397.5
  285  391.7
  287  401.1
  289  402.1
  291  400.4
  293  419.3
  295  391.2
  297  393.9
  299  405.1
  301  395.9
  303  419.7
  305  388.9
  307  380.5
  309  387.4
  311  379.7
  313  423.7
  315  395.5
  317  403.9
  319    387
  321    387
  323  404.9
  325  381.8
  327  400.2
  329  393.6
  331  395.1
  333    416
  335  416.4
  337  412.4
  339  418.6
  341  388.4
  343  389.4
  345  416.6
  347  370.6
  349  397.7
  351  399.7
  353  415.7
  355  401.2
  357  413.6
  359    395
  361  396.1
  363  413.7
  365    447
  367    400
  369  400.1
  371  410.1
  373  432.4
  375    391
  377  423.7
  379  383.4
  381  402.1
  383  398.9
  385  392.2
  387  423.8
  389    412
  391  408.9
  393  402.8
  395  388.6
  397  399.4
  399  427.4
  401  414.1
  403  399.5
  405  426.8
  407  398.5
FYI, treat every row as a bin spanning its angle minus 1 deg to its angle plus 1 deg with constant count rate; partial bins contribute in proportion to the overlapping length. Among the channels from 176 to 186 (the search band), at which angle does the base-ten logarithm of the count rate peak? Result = 185 deg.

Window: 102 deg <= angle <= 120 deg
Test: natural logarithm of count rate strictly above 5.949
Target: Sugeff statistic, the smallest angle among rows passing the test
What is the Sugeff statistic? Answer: 103 deg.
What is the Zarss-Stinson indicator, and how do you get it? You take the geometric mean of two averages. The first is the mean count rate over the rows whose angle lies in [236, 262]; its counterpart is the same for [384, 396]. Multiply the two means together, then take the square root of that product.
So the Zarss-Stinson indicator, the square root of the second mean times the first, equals 390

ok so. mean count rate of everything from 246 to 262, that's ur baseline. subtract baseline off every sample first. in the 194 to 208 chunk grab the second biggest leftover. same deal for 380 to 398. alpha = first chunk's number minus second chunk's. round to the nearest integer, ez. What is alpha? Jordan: -39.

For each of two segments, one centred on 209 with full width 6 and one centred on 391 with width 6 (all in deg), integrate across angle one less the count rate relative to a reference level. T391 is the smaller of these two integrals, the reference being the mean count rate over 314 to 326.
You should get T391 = -0.22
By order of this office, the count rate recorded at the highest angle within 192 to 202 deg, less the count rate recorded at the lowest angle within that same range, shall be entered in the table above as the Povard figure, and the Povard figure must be -36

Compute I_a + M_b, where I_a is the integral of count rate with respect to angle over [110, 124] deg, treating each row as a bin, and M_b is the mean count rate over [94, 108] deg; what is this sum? 5570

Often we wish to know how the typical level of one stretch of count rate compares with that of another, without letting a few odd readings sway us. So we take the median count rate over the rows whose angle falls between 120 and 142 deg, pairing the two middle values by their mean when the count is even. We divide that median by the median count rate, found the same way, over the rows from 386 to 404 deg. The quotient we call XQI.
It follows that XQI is 0.91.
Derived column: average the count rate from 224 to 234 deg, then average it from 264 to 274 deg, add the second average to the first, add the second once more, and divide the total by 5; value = 228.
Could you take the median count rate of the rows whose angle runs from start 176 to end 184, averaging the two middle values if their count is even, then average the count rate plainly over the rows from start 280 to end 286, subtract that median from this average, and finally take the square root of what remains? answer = 6.1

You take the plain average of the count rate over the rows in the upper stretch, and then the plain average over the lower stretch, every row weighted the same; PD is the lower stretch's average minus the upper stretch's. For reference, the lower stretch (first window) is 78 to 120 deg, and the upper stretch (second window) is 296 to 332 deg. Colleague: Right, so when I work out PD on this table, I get -16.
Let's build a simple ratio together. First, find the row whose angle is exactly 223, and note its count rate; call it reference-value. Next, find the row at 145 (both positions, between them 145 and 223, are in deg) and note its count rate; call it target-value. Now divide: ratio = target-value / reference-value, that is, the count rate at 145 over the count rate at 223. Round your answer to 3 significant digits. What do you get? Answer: 1.05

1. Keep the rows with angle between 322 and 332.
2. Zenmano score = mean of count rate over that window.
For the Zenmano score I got 395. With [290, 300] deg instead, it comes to 402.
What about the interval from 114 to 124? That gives 372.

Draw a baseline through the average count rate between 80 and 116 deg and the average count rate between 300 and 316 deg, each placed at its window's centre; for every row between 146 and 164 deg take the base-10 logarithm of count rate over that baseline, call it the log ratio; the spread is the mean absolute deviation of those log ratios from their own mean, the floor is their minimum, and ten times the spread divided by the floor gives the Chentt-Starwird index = -4.2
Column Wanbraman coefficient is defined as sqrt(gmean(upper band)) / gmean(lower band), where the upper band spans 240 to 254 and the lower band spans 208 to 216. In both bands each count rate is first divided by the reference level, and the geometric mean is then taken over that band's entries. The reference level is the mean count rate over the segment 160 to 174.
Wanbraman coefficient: 1.00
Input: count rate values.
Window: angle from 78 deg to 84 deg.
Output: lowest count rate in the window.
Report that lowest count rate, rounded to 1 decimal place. 365.7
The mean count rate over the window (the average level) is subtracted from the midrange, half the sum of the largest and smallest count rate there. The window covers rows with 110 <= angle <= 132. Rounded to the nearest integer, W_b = 3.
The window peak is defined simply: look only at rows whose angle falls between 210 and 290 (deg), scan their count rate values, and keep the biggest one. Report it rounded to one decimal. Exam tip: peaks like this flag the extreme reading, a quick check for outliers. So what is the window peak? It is 410.2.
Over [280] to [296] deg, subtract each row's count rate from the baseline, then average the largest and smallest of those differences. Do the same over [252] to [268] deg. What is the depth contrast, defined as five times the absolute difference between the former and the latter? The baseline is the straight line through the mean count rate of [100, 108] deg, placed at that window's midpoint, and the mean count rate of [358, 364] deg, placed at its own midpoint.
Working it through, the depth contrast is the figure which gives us 61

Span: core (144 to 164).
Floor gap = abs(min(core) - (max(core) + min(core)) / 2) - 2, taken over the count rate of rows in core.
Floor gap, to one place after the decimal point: 21.4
